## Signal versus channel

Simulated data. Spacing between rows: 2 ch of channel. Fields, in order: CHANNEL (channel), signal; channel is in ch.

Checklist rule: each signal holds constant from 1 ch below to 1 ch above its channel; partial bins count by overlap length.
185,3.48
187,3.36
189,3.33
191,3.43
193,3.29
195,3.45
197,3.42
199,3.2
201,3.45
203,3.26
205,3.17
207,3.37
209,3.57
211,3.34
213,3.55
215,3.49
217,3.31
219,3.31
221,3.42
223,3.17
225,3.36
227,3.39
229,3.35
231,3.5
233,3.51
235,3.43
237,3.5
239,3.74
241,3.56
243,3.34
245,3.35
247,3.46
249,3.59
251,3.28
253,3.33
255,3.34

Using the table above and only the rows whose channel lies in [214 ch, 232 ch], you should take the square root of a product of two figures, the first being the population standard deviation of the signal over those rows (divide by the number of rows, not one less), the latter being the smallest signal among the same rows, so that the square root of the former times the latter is 0.55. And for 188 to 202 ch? 0.53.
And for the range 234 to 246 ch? 0.68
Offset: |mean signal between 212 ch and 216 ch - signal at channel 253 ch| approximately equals 0.19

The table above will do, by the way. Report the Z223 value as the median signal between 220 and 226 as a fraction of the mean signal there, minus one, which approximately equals 0.013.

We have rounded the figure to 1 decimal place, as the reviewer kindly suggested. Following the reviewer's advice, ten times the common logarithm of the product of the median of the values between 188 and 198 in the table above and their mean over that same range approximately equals 10.6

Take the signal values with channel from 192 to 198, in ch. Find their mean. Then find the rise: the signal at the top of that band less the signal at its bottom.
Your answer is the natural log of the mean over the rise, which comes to 3.26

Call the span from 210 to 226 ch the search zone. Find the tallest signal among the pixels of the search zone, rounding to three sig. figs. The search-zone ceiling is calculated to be 3.55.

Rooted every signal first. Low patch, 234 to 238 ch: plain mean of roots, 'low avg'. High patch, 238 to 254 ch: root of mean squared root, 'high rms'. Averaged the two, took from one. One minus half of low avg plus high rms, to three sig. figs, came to -0.860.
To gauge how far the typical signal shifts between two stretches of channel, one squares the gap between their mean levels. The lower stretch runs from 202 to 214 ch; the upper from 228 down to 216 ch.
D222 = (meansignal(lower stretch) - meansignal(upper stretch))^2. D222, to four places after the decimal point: 0.0025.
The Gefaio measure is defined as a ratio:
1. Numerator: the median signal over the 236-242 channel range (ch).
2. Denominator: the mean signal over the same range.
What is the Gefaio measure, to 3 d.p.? 0.989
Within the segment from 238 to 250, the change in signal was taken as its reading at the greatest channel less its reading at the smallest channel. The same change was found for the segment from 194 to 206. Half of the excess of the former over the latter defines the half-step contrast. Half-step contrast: 0.1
